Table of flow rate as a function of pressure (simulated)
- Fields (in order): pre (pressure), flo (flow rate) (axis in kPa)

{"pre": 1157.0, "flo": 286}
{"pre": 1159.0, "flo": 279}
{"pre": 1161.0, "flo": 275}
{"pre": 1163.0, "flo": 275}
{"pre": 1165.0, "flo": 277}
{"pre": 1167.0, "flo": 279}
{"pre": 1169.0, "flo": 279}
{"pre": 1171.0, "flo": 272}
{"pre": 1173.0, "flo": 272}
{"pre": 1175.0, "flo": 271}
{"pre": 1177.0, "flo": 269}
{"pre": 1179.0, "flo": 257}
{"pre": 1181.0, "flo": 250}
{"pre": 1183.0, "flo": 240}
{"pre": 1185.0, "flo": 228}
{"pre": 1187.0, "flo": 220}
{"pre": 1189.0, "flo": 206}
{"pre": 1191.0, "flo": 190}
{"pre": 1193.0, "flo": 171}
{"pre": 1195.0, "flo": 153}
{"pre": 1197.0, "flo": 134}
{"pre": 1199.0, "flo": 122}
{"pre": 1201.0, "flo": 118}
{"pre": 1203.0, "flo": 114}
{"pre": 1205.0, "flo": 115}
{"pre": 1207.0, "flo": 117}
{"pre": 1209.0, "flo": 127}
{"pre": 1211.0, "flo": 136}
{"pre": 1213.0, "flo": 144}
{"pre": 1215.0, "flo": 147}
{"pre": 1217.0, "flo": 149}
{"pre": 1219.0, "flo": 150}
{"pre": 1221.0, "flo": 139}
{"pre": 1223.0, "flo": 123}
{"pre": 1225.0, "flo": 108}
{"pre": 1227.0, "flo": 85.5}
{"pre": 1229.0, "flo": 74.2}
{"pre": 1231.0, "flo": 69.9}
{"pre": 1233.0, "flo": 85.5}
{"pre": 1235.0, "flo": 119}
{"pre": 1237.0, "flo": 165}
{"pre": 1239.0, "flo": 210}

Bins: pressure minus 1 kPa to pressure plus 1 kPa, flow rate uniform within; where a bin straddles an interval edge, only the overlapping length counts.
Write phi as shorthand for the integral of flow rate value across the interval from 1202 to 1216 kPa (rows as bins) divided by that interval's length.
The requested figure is 129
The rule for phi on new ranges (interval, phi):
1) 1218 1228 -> 121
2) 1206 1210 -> 122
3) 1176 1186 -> 249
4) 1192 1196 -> 162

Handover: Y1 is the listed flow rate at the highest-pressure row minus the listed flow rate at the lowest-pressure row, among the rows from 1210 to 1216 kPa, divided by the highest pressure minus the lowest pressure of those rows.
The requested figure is 3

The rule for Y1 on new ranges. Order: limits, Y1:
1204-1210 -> 3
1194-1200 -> -8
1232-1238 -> 20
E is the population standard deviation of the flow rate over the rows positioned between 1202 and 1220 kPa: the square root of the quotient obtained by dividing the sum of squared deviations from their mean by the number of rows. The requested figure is 14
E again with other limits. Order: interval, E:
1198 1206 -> 3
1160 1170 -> 2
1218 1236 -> 27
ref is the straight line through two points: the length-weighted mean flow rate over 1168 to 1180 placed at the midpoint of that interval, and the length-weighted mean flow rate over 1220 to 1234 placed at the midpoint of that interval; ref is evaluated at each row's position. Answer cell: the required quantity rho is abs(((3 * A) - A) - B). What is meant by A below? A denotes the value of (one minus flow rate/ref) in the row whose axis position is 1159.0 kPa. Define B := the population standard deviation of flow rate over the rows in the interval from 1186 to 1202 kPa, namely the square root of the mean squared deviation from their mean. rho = 36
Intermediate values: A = 0.12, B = 36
